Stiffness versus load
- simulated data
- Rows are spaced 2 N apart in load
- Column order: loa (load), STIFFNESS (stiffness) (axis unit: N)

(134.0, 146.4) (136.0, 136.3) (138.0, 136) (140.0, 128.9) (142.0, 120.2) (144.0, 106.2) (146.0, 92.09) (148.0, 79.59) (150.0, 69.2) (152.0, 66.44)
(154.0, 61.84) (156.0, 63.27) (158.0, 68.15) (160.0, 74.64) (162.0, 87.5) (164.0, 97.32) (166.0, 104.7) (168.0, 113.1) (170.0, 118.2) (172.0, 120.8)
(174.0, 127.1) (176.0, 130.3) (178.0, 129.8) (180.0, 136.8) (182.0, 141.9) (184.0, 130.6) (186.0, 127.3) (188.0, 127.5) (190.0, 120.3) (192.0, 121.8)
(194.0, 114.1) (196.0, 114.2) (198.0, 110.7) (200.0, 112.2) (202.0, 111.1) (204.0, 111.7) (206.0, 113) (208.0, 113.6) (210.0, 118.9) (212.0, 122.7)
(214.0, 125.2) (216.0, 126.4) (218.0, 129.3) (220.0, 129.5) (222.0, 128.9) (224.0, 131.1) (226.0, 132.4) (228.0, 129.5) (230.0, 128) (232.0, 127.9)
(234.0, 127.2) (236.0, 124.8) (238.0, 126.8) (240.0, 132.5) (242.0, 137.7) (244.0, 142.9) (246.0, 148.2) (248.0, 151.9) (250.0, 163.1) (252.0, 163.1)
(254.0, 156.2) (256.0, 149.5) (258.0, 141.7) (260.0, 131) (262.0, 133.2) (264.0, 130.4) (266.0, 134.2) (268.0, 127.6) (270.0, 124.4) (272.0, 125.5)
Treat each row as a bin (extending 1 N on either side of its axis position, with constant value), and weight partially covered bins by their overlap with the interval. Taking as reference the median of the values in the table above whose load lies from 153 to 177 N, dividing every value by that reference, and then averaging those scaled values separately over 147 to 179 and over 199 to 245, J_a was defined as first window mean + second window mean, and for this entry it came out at 2.18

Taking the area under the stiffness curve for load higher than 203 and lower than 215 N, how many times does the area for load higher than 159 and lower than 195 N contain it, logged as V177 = 3.0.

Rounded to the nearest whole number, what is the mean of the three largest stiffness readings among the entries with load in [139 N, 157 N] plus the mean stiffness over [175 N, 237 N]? 243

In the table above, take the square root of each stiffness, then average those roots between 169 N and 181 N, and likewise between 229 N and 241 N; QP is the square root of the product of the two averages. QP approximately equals 11.3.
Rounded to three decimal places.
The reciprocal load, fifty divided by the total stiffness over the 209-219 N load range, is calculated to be 0.080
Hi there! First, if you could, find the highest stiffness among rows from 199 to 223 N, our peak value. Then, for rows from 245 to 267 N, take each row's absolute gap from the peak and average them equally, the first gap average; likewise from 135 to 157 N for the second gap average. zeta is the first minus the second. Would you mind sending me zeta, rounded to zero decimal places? -19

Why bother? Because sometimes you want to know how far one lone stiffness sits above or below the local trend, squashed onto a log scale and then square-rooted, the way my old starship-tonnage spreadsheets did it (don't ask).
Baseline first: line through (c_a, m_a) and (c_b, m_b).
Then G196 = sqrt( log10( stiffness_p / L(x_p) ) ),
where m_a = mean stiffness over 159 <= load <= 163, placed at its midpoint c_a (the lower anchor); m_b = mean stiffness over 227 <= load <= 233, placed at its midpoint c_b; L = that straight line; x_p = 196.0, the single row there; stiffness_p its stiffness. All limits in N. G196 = 0.19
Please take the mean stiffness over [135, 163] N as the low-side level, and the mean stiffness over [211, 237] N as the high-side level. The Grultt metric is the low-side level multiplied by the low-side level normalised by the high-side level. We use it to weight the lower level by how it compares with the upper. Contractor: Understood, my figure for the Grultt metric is 66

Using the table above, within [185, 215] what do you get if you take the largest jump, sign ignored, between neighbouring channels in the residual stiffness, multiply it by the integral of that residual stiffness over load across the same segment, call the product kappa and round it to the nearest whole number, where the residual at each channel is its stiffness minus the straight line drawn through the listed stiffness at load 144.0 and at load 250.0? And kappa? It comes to -4906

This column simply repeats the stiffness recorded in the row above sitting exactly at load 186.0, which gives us 127.3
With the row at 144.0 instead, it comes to 106.2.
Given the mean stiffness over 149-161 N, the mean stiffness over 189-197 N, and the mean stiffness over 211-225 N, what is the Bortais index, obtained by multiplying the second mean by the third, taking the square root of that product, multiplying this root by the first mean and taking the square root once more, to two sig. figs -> 91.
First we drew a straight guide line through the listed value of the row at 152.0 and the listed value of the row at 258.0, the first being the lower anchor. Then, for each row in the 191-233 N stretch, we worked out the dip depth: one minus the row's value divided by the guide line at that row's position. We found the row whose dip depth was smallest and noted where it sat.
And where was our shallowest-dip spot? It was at 192.0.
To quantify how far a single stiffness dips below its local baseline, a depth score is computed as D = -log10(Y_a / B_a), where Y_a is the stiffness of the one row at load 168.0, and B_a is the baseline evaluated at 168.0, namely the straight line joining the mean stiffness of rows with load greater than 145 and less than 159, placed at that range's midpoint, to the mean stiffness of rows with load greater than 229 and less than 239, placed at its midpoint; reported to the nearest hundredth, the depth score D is -0.14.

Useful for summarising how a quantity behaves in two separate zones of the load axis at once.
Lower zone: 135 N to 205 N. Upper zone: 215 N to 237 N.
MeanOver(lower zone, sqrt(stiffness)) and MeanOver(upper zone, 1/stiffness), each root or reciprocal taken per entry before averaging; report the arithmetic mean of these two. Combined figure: 5.19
